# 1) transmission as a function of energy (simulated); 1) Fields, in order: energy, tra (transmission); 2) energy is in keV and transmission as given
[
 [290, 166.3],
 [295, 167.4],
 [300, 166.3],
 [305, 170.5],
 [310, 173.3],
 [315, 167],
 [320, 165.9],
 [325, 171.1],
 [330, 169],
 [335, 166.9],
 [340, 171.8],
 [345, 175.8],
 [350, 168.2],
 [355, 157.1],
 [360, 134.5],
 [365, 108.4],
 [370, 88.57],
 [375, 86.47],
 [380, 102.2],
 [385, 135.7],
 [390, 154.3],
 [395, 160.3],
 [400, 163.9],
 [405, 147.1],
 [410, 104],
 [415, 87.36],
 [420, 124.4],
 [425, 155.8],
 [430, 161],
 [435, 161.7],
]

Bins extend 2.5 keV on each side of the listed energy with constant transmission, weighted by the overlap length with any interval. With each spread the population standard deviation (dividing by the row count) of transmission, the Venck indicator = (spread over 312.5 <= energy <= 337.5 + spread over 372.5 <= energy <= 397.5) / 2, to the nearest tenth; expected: 15.4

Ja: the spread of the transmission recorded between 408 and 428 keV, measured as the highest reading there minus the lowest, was 68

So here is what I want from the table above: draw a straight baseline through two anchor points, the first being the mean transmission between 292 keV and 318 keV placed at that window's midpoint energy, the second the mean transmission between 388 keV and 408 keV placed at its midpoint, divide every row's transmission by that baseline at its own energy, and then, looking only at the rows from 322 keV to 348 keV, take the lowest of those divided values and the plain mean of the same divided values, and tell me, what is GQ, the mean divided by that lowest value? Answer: 1.02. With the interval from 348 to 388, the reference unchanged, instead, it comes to 1.41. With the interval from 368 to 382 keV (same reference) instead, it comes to 1.07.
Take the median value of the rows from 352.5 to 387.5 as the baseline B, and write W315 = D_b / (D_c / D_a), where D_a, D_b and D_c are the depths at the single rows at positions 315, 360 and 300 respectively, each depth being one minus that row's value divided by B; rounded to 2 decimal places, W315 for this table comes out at -0.24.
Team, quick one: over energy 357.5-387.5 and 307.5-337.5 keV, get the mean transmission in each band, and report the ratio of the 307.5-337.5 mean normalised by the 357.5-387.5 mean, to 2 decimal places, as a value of 1.54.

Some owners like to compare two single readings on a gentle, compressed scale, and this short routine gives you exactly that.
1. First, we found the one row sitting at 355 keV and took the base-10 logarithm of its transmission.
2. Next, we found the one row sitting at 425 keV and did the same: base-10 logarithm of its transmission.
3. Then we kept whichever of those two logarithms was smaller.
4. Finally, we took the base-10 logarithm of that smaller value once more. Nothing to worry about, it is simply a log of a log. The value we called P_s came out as 0.341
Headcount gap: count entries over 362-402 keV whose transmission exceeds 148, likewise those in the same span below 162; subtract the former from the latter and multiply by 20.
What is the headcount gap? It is 80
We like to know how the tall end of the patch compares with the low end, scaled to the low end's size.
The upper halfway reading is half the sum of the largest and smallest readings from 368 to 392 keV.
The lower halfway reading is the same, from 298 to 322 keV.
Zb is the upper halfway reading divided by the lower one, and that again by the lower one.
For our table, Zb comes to 0.0042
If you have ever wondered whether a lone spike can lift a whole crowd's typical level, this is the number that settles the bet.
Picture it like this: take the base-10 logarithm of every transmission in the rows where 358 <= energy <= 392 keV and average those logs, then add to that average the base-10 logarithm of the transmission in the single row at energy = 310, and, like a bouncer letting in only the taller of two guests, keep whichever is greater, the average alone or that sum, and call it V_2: 4.29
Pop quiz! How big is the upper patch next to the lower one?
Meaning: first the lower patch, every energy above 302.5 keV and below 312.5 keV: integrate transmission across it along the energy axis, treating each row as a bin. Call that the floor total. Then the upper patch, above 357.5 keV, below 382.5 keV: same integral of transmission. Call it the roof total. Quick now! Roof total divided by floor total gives 1.5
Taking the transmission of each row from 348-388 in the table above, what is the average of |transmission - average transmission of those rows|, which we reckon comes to 26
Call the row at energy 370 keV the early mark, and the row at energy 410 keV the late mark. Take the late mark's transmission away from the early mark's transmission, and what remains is -15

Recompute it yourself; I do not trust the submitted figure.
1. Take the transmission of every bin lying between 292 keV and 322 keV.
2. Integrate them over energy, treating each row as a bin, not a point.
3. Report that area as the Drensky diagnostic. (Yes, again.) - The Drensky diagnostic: 5052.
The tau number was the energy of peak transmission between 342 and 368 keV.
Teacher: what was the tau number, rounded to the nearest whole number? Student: 345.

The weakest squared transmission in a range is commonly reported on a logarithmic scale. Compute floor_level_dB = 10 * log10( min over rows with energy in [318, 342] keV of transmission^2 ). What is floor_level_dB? 44.4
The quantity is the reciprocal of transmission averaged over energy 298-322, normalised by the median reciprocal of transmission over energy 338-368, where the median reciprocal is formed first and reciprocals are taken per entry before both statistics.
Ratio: 0.96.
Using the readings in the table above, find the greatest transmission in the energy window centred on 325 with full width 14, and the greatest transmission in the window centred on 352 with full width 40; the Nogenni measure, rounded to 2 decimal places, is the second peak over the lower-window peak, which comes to 1.03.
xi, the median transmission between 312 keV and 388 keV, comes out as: 165.9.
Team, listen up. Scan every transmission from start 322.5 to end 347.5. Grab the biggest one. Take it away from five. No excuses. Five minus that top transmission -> -171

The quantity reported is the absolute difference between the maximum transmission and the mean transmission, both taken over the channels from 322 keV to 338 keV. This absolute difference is 2.1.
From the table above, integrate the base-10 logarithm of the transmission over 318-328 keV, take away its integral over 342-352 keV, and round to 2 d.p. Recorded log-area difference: -0.09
